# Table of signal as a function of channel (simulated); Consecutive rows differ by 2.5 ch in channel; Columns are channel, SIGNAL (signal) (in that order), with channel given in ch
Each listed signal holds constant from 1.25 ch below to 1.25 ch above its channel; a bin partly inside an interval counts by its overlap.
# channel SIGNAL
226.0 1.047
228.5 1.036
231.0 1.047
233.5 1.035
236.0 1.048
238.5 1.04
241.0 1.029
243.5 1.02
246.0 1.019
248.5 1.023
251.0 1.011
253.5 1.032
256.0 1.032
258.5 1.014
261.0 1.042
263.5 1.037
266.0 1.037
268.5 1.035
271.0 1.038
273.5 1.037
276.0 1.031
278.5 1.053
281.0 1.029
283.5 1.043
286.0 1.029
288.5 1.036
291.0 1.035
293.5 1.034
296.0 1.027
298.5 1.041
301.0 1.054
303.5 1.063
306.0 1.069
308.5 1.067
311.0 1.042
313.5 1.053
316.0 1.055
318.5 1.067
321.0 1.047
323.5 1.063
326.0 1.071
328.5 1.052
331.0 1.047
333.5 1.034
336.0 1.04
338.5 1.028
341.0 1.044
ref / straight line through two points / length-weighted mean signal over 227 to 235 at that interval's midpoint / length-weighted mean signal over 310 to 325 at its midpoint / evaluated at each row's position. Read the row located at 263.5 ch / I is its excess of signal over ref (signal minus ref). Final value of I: -0.009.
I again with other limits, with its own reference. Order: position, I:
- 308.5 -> 0.014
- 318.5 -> 0.012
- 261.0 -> -0.003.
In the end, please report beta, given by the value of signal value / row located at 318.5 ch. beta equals 1.067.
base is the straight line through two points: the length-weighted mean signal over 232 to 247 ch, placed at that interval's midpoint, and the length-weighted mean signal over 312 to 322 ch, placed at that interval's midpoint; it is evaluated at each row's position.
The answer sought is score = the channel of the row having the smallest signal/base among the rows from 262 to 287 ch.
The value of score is 286.0 ch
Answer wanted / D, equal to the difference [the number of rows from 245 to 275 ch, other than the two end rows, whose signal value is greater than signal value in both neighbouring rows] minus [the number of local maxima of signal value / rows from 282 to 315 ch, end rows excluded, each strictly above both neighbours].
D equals 1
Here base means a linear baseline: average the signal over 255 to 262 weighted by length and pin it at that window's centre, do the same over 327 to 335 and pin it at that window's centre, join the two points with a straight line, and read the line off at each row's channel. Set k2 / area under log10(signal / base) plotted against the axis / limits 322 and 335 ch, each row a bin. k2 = 0.05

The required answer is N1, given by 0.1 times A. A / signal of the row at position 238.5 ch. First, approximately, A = 1.04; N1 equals 0.104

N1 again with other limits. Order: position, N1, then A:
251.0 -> 0.101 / 1.011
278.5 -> 0.105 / 1.053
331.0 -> 0.105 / 1.047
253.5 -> 0.103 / 1.032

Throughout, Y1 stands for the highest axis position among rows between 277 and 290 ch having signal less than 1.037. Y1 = 288.5 ch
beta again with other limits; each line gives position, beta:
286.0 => 1.029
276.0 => 1.031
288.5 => 1.036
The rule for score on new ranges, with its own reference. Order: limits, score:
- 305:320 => 311.0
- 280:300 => 296.0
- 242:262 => 251.0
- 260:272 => 268.5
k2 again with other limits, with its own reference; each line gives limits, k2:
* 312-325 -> 0.08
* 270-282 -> 0.03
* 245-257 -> -0.02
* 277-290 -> 0.02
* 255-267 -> 0.01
